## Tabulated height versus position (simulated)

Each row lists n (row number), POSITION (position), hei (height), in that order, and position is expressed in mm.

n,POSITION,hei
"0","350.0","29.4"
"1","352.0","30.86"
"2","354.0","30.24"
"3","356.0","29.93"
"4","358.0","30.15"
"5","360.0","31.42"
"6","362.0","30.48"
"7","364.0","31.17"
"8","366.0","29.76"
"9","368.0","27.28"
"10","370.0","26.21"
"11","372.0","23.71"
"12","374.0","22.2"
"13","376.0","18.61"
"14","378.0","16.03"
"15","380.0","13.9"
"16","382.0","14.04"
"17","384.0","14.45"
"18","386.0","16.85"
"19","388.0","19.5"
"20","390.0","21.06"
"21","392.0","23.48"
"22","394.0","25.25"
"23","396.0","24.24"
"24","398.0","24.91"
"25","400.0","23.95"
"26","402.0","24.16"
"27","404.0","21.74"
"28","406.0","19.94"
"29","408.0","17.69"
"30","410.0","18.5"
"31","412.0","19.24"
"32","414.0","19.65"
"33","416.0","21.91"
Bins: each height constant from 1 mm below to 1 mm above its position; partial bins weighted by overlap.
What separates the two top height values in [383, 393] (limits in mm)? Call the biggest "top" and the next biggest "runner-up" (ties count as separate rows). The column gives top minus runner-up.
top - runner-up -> 2.4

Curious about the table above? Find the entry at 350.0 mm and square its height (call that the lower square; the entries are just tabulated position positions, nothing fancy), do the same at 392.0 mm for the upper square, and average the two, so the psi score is 708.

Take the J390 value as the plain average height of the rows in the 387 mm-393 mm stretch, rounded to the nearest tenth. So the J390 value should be 21.3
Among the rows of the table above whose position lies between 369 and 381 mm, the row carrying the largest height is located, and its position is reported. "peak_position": 370.0 mm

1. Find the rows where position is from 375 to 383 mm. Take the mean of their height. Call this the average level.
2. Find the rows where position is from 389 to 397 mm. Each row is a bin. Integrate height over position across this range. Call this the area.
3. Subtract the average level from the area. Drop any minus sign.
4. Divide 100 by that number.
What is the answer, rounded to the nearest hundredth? 0.58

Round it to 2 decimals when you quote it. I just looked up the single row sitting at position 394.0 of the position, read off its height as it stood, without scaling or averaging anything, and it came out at 25.25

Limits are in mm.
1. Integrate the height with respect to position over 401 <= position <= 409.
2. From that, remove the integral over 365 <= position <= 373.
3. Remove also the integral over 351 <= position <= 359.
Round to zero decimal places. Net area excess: -289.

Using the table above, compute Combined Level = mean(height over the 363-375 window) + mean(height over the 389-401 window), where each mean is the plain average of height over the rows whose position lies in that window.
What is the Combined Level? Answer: 51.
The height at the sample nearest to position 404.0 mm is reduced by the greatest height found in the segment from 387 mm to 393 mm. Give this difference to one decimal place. -1.7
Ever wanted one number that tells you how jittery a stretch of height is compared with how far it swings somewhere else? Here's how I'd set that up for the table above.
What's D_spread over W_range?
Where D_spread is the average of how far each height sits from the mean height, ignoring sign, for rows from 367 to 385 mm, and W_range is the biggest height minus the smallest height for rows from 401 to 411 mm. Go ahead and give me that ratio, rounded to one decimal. 0.7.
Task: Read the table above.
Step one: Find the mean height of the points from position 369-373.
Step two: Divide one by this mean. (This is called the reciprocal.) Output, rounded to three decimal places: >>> 0.040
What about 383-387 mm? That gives 0.064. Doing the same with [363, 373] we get 0.036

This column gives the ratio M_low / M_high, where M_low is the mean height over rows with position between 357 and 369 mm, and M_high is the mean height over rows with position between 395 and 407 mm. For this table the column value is 1.3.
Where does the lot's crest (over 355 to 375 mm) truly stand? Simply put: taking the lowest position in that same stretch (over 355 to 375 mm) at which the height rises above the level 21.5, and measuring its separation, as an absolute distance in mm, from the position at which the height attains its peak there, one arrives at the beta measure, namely 4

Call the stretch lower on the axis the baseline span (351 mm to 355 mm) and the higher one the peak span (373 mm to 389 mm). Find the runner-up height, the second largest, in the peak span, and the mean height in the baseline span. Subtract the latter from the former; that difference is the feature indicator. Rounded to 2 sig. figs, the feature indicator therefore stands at -11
